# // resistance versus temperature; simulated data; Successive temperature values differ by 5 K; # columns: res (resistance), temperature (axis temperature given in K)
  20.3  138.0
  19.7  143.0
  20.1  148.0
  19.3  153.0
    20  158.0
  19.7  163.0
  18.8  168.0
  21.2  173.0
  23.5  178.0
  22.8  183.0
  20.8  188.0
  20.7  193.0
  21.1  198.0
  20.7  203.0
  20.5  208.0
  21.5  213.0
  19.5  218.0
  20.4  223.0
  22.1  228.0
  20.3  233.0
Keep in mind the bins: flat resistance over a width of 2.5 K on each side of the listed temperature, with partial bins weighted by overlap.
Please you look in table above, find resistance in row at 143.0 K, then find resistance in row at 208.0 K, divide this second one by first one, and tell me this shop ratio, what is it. 1.04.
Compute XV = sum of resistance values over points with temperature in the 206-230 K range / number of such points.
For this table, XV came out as 20.8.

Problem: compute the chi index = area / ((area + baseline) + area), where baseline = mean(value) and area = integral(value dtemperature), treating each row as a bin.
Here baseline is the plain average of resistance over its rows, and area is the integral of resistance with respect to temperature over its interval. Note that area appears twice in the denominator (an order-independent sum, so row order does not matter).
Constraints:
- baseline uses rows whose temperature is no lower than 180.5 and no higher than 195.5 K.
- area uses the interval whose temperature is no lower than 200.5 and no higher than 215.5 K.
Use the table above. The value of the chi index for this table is 0.483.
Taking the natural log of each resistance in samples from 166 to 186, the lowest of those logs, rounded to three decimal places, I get 2.934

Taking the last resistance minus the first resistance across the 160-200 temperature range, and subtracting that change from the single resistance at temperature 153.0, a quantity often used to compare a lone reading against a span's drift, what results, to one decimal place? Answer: 17.9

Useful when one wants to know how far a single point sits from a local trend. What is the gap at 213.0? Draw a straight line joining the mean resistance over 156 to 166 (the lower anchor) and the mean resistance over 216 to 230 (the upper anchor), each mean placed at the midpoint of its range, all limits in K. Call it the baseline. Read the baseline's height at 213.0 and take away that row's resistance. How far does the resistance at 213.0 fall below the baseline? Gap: -1.0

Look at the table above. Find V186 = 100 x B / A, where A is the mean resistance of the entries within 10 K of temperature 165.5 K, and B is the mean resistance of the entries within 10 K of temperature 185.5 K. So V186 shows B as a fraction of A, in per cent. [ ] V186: 110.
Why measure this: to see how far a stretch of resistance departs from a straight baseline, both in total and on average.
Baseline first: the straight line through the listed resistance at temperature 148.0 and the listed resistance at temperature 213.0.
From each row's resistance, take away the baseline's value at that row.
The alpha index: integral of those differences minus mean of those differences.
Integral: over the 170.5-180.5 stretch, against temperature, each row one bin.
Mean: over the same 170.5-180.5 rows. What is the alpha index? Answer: 15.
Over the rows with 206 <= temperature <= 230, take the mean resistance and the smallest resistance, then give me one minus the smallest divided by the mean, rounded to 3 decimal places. 0.062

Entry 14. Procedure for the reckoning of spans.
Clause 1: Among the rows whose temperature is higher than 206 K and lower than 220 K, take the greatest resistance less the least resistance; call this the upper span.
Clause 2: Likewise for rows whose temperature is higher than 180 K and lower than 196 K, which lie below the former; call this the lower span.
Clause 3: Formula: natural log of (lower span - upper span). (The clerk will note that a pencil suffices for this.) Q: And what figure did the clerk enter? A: -2.3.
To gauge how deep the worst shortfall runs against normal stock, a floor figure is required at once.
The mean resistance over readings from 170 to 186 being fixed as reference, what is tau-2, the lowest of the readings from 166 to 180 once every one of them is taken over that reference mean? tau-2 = 0.84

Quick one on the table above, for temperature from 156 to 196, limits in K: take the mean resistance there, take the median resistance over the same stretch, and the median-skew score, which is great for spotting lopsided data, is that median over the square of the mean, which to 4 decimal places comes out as 0.0473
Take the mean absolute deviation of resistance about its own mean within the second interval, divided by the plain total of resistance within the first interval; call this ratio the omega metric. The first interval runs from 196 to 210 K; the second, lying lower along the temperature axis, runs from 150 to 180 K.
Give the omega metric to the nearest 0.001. 0.021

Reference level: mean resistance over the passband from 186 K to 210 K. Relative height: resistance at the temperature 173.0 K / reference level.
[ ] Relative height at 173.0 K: 1.02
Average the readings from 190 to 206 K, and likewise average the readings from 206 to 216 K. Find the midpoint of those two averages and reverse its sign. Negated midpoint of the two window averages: -20.9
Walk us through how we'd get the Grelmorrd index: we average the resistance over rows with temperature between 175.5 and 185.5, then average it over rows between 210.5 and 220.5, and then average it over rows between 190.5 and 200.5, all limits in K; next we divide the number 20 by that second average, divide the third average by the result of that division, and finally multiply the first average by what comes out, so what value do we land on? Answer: 496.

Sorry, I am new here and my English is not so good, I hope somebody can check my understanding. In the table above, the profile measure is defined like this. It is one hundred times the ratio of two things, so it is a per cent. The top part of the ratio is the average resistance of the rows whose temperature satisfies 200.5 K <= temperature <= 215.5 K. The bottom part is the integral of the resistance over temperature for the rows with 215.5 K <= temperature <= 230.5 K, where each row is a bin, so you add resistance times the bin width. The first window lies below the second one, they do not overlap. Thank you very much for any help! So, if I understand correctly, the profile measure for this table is 6.7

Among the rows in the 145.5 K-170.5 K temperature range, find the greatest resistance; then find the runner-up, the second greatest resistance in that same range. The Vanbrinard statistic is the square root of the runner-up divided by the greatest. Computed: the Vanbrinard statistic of 0.998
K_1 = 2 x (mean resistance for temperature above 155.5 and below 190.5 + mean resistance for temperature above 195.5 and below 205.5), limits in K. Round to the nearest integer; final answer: 84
